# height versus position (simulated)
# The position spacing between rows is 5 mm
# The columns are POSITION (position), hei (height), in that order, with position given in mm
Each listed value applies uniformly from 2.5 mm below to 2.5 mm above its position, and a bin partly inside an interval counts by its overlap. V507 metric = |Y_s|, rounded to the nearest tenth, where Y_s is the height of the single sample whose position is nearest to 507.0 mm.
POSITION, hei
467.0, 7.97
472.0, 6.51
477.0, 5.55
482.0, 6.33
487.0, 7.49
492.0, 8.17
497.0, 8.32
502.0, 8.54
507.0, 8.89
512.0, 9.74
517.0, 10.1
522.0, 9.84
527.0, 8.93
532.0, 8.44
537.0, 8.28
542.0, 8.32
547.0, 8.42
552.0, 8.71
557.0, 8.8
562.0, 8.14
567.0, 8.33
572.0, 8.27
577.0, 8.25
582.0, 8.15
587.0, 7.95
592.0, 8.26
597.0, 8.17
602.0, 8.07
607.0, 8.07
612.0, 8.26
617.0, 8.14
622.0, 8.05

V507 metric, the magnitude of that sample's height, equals 8.9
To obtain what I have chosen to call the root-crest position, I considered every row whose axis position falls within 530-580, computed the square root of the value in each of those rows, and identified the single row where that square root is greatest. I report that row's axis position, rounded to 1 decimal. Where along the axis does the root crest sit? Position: 557.0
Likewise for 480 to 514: 512.0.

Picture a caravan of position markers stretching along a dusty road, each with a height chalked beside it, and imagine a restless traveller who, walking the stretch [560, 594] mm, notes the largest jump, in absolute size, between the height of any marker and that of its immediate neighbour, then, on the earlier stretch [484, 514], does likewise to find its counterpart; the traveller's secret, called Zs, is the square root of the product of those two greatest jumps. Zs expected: 0.51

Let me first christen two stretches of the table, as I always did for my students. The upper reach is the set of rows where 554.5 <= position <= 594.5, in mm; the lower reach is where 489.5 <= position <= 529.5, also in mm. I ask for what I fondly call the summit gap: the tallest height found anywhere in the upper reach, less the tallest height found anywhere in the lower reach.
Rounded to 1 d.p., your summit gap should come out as -1.3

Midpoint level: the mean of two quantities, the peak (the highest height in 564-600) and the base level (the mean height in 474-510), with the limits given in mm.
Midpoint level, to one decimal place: 8.0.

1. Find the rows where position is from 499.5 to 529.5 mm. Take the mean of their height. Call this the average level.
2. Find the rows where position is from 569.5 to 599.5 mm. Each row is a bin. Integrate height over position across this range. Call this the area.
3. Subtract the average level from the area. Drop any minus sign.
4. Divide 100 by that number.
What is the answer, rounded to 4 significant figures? 0.4239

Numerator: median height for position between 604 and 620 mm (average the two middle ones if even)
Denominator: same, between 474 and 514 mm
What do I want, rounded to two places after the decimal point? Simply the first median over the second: 0.99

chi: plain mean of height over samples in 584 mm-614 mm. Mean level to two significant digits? 8.1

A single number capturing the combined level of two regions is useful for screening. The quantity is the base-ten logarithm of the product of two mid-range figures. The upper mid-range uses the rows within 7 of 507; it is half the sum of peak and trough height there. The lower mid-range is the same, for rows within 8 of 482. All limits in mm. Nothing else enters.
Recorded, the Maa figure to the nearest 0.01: 1.78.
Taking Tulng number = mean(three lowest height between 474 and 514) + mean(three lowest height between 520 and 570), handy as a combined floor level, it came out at 14.7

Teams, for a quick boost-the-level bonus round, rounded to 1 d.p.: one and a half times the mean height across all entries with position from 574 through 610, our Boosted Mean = 12.2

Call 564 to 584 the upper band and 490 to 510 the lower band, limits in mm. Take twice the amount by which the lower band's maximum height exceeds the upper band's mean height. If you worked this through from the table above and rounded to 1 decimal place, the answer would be 1.3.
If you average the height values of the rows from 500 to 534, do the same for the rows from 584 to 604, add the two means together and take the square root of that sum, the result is 4.16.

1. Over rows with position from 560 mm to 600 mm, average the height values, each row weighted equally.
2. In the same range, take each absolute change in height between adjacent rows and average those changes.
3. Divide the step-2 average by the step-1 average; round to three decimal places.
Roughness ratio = 0.017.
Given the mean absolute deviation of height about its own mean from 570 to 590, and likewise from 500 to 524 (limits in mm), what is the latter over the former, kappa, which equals 5.4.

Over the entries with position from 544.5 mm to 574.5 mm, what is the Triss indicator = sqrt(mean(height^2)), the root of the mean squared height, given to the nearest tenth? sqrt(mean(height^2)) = 8.4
